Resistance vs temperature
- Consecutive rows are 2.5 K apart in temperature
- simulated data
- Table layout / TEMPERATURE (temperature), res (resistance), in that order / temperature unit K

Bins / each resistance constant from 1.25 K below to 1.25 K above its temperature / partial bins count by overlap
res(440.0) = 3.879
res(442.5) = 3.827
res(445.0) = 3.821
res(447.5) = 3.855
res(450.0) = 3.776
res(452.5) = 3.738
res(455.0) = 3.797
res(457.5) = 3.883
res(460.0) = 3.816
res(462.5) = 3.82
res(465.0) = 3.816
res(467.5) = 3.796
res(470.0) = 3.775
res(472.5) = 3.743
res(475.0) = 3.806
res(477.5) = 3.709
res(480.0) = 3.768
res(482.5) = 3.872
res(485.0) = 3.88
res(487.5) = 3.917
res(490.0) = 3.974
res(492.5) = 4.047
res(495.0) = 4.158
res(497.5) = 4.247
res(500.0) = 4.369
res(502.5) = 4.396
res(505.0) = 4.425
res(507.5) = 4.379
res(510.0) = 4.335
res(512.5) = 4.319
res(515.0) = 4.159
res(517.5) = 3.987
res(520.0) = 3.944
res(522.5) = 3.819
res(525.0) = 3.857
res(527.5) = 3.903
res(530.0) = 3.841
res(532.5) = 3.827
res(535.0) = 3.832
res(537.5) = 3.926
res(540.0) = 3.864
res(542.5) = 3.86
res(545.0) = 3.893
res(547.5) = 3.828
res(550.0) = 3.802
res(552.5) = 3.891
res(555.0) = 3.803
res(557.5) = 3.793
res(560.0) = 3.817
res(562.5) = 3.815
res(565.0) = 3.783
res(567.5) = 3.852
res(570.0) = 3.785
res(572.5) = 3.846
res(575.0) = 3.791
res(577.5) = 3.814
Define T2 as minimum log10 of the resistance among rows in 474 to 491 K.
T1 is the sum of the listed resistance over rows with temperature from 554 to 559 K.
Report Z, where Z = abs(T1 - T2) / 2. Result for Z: 4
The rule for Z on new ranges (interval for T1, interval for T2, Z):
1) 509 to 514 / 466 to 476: 4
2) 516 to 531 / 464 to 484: 11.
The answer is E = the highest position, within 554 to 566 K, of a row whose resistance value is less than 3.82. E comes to 565.0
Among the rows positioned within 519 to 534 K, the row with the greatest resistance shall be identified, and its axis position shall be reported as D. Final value 520.0 K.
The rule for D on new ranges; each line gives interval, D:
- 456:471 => 457.5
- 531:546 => 537.5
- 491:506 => 505.0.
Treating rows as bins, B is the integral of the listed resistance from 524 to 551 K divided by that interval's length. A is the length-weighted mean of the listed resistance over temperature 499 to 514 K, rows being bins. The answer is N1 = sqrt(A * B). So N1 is 4.10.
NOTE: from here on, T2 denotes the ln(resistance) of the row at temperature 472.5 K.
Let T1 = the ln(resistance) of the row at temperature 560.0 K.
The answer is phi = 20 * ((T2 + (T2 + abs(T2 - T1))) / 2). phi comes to 26.6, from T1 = 1.34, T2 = 1.32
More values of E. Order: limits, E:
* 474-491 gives 480.0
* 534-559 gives 557.5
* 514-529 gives 522.5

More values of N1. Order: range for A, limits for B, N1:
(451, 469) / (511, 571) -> 3.85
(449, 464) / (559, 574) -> 3.81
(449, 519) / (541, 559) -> 3.91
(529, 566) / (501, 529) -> 3.99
